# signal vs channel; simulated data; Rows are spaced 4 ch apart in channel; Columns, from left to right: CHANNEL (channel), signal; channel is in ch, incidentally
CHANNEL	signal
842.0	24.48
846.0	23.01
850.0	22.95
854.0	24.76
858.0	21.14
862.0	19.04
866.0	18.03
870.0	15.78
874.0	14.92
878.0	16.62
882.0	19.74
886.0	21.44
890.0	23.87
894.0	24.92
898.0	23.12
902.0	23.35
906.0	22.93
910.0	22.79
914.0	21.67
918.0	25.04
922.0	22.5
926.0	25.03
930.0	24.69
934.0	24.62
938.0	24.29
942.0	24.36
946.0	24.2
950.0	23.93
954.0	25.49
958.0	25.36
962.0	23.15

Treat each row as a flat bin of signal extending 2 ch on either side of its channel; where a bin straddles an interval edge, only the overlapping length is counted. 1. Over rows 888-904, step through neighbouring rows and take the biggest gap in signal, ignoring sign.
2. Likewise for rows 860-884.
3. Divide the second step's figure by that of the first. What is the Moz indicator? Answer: 1.73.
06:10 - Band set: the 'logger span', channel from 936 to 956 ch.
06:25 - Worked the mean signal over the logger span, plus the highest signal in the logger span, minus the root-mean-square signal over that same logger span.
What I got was 25.5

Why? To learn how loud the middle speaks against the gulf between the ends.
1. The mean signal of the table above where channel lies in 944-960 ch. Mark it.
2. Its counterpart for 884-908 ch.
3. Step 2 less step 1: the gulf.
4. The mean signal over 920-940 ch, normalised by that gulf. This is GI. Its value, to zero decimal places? -16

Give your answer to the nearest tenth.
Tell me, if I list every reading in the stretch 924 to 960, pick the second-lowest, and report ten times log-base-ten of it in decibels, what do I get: 13.8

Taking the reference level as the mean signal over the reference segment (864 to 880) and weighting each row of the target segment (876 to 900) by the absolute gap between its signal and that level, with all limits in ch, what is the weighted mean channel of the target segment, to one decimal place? 891.2 ch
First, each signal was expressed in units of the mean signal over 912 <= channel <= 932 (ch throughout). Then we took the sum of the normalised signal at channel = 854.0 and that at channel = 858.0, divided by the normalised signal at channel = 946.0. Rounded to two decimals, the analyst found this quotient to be 1.90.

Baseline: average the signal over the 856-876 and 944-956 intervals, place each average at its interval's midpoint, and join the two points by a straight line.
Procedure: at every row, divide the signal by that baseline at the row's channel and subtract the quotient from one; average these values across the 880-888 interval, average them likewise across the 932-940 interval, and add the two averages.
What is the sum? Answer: -0.11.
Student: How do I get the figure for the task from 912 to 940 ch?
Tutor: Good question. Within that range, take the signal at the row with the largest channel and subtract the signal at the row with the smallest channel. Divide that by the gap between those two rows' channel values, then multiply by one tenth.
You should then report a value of 0.011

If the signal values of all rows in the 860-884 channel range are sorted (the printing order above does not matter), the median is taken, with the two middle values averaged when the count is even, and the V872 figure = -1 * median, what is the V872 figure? -17.3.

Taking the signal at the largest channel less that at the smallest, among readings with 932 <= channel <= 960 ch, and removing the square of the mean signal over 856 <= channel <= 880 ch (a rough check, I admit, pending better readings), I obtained -309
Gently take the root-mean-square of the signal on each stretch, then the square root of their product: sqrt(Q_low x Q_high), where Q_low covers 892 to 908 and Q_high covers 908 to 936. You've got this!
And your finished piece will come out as 23.7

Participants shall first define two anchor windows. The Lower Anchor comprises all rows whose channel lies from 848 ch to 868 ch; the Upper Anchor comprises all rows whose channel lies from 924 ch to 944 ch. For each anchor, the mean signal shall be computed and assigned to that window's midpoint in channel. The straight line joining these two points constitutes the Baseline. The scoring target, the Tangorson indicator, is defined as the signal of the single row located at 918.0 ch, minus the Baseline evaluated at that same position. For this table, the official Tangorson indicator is 1.2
